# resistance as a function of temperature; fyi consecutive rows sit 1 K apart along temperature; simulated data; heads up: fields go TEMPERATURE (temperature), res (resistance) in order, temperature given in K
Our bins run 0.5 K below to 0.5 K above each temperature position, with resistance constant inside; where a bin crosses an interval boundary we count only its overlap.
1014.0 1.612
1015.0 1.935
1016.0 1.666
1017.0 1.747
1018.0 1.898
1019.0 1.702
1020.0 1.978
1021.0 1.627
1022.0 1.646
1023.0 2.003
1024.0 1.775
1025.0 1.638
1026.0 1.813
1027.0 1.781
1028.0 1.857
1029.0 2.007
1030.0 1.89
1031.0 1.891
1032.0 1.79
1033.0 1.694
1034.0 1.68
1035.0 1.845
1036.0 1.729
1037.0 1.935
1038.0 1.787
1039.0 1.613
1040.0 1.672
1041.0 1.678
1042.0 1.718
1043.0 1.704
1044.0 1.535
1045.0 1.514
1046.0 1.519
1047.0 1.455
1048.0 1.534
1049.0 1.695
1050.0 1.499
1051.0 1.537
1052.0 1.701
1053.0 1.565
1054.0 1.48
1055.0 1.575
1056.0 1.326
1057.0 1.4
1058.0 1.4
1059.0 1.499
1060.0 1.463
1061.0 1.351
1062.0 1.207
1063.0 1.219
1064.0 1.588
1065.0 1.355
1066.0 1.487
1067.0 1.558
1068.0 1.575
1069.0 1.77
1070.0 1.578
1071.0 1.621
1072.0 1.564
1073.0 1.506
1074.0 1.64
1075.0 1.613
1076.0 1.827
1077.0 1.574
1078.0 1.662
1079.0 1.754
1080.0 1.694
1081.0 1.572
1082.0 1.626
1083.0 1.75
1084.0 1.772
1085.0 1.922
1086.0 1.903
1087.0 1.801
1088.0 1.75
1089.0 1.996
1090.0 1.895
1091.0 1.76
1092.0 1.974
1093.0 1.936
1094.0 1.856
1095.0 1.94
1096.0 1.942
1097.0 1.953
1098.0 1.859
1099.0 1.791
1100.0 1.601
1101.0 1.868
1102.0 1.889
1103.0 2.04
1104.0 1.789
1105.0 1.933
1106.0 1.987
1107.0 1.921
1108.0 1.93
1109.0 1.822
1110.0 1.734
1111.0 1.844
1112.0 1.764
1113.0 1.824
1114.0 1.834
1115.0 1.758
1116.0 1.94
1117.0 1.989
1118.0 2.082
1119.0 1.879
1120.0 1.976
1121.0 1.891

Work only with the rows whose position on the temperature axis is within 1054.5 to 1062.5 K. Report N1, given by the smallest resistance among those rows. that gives 1.207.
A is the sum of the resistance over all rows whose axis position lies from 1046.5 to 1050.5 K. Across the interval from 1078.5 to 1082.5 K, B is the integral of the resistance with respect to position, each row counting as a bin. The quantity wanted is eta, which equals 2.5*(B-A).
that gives 1.2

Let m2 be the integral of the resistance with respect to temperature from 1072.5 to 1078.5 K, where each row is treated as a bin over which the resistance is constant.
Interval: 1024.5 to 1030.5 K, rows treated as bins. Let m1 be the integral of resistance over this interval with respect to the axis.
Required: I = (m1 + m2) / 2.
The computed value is 10.4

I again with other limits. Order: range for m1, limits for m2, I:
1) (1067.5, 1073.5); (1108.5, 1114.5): 10.2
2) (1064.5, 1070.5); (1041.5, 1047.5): 9.4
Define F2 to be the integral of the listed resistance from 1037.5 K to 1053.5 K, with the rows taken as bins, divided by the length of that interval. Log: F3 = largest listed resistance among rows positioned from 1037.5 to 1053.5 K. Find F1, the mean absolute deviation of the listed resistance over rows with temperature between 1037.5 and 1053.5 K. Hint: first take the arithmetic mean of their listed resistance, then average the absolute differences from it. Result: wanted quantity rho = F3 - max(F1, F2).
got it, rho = 0.179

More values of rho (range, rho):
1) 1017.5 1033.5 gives 0.195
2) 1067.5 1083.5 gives 0.182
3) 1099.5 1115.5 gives 0.194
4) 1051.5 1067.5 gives 0.253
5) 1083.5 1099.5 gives 0.118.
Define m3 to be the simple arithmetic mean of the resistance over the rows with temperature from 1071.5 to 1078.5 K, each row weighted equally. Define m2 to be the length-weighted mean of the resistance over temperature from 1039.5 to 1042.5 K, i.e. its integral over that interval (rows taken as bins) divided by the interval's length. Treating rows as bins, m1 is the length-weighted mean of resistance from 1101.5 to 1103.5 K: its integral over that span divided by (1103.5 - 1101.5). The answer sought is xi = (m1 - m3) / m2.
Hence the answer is 0.2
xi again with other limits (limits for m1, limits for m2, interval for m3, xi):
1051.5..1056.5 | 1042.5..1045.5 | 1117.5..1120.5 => -0.3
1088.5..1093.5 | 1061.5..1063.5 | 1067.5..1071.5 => 0.2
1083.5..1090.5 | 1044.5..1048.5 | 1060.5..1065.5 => 0.3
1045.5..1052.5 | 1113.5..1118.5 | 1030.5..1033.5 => -0.1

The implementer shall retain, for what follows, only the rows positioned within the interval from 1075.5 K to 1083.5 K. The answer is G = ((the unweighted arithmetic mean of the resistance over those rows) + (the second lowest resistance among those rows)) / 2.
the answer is 1.63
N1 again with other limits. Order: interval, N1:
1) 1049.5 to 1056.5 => 1.326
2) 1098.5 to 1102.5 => 1.601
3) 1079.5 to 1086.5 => 1.572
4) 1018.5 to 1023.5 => 1.627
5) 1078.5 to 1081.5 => 1.572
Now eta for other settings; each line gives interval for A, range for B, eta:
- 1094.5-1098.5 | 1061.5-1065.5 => -5.8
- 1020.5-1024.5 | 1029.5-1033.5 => 0.5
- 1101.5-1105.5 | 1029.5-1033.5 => -1.0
